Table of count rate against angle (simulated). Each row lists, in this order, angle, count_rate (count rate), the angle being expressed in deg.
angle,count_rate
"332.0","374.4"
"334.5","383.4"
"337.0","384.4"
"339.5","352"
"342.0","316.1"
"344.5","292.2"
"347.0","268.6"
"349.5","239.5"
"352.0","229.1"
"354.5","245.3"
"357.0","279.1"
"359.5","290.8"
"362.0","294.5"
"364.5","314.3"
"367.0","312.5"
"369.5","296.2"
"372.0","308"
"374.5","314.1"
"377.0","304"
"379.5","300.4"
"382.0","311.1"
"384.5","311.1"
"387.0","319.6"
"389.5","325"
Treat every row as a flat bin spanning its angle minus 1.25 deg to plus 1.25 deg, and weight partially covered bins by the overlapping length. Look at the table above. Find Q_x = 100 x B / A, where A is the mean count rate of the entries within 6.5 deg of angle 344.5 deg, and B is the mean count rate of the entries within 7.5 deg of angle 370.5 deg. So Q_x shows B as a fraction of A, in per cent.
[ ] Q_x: 105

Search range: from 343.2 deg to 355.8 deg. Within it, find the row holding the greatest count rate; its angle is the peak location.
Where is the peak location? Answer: 344.5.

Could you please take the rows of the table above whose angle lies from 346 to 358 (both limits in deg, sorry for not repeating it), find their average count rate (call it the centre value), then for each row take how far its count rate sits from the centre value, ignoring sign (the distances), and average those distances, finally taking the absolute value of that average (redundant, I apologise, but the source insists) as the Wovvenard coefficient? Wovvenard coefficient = 17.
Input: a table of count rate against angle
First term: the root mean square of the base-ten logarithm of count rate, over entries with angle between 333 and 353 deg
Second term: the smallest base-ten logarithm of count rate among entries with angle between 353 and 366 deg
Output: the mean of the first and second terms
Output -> 2.44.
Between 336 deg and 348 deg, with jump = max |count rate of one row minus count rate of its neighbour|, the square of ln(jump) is 13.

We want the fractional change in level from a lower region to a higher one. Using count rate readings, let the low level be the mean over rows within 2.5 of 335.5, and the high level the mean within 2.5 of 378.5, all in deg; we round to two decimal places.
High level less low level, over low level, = -0.21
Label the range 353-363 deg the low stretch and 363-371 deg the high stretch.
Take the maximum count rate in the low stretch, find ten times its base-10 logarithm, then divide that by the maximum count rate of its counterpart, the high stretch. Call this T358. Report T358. 0.0786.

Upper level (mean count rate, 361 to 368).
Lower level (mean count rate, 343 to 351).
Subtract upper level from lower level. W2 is -40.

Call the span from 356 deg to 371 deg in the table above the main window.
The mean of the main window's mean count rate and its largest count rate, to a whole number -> 306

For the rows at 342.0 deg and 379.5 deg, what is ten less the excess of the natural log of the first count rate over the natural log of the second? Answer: 9.95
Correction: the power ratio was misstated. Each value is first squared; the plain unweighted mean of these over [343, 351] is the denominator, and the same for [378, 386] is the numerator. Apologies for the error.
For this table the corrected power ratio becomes 1.32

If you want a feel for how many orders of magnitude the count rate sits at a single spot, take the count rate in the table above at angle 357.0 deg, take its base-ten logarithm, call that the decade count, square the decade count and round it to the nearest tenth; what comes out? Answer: 6.0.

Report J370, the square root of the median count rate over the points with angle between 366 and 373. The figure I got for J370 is 17.5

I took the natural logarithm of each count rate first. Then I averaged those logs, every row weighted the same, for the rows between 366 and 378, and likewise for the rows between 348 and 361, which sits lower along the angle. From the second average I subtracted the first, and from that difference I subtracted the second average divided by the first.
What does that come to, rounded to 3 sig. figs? -1.15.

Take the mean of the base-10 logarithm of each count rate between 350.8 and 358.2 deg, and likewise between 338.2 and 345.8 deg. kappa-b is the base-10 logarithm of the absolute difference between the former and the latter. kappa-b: -0.98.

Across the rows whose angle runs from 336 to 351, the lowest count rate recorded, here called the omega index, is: 239.5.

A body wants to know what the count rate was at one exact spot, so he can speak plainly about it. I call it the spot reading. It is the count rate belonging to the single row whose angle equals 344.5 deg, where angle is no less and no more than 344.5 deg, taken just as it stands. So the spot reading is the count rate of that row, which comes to 292.2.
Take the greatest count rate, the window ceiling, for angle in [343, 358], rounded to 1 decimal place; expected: 292.2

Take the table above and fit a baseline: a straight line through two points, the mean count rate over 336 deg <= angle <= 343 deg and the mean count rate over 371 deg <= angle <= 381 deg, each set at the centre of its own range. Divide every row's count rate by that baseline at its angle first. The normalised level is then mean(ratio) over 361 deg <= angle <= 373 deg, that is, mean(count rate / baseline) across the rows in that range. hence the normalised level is 0.96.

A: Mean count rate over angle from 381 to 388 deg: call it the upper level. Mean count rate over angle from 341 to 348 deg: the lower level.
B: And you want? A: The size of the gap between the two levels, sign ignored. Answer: 22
